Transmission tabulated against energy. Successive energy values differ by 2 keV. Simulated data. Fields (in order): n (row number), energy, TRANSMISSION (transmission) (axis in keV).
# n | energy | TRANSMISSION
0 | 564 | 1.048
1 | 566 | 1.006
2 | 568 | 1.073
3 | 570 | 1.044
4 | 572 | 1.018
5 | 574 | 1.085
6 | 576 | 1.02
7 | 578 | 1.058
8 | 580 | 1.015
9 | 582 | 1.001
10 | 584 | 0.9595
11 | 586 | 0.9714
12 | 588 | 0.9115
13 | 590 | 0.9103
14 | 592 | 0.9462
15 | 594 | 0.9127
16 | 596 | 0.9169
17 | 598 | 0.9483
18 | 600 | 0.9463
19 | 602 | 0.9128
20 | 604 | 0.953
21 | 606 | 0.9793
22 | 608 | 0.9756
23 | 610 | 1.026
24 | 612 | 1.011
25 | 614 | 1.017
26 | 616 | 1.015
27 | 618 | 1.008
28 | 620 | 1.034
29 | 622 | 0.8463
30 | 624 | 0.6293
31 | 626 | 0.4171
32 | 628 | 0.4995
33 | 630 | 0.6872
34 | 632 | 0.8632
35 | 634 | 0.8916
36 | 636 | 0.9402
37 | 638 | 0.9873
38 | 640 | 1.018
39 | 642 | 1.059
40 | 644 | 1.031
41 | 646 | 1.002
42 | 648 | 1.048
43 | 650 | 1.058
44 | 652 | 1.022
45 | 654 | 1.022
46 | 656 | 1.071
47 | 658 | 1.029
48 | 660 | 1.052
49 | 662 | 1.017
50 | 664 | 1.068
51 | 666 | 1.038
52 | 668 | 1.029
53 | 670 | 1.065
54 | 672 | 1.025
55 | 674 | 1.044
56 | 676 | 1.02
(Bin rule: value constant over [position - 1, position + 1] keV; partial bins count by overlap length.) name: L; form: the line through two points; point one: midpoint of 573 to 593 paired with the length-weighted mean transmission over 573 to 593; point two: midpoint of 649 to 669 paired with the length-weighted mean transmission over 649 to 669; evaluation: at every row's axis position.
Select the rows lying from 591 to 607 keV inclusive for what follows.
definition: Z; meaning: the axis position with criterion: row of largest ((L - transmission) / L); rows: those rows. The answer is 602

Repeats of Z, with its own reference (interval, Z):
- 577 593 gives 590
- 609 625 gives 624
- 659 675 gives 662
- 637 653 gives 638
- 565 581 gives 580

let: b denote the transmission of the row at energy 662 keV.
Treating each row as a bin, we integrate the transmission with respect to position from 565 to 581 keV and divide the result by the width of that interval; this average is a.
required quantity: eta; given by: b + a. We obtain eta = 2.057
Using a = 1.04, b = 1.017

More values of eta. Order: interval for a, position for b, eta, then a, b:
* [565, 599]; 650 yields 2.046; 0.99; 1.058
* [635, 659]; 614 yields 2.041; 1.02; 1.017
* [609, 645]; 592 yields 1.834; 0.89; 0.9462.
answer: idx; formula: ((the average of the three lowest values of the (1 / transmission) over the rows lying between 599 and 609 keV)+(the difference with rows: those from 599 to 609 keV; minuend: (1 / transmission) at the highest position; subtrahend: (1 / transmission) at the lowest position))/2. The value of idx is 0.50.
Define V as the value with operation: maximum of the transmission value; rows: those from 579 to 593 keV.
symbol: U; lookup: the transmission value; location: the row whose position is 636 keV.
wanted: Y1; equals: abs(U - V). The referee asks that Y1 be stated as 0.075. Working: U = 0.9402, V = 1.015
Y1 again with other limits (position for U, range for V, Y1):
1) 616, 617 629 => 0.019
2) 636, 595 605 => 0.013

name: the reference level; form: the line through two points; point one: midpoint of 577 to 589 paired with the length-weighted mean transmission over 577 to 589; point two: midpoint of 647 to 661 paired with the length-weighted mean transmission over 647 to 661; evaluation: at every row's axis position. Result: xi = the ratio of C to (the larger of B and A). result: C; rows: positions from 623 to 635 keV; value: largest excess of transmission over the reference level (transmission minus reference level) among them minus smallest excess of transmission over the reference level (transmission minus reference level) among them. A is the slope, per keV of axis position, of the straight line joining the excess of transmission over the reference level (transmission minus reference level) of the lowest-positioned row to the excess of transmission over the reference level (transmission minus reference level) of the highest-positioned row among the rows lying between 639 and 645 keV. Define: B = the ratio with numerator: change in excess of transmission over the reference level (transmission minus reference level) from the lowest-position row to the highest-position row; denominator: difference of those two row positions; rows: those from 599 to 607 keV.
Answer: 100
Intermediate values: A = 0.002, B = 0.0047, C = 0.468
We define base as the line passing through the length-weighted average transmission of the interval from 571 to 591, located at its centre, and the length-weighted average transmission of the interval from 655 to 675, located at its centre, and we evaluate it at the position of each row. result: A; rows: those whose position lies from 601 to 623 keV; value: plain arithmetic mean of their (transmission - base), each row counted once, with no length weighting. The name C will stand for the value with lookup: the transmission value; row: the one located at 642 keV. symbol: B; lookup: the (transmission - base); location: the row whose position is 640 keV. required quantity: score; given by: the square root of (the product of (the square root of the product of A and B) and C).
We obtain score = 0.143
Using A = -0.033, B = -0.011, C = 1.059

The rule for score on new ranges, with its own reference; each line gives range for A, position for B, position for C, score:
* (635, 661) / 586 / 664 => 0.124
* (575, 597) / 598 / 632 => 0.192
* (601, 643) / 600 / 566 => 0.295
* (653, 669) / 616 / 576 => 0.022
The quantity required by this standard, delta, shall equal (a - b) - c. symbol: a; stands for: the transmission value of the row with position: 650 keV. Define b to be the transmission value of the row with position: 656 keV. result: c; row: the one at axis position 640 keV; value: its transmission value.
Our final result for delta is -1.03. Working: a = 1.058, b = 1.071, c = 1.018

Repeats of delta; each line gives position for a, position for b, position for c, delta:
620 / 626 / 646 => -0.39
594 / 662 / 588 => -1.02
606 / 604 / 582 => -0.97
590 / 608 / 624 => -0.69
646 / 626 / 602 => -0.33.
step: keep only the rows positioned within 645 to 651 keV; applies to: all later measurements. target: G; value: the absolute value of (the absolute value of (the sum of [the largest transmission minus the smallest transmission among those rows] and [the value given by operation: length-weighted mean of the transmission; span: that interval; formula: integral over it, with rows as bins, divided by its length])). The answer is 1.09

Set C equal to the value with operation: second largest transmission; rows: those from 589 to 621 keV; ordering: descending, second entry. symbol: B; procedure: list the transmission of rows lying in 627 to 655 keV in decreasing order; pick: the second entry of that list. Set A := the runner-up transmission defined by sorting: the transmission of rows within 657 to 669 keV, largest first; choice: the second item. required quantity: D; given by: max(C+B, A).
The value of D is 2.08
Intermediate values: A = 1.052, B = 1.058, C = 1.026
